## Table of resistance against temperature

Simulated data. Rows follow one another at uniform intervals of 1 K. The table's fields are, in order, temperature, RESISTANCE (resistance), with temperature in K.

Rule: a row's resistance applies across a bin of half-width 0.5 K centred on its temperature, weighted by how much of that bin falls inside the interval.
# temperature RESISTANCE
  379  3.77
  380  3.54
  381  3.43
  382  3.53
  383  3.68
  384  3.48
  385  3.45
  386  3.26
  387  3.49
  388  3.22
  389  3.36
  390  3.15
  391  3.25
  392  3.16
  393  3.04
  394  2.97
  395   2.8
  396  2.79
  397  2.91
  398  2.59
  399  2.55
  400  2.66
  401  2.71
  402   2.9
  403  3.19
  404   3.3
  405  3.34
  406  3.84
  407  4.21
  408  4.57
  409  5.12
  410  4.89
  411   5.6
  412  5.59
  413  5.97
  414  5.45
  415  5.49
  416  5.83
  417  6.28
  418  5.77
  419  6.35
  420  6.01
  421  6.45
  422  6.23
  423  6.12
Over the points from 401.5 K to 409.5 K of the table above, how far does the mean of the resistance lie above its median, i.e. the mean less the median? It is 0.22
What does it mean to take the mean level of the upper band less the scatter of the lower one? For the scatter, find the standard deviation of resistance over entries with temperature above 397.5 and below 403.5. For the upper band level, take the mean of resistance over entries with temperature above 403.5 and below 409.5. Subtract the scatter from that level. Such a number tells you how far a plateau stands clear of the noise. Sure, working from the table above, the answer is 3.8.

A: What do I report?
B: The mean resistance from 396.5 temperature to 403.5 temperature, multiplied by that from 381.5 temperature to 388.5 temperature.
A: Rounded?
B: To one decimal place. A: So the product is 9.6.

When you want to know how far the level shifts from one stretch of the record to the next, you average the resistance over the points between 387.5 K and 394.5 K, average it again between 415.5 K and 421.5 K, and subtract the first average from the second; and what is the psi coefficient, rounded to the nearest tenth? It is 3.0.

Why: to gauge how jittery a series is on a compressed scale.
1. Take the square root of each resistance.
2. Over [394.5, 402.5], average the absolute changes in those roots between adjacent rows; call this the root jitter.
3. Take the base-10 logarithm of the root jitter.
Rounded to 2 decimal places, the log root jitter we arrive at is -1.44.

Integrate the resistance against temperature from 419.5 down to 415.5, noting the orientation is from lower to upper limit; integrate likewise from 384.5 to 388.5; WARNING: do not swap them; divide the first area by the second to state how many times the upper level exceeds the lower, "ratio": 1.8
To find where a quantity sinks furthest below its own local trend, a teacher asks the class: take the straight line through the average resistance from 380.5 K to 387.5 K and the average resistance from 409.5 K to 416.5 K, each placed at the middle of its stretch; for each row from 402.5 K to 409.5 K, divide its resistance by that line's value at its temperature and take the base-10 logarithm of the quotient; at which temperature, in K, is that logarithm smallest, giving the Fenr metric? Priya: 403 K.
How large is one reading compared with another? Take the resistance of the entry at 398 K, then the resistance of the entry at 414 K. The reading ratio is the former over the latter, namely 0.48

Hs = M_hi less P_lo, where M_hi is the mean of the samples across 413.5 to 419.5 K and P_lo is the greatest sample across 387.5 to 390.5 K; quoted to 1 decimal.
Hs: 2.5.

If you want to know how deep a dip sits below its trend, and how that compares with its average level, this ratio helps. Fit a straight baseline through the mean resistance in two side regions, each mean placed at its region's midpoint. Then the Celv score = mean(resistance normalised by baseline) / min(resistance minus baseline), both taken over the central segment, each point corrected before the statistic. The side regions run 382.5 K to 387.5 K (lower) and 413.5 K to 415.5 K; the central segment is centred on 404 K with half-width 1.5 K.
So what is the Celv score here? -0.46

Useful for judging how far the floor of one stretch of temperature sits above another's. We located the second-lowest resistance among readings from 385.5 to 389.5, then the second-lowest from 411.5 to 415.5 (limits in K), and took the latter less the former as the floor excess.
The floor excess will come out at 2.2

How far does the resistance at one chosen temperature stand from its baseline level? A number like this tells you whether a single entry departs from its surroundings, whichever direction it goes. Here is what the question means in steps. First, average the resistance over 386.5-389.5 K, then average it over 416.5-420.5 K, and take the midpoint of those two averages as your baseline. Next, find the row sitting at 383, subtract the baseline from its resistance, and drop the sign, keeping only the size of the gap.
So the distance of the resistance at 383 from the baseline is 1.05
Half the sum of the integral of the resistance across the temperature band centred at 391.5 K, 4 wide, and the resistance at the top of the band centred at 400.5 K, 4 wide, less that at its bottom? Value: 6.5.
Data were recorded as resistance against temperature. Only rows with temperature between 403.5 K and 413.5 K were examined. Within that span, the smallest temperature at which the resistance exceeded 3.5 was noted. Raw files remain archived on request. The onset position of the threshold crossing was 406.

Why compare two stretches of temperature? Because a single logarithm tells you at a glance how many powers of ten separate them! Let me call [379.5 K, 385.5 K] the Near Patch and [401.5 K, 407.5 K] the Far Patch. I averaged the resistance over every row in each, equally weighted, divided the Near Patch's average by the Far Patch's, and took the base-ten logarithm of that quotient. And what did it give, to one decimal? 0.0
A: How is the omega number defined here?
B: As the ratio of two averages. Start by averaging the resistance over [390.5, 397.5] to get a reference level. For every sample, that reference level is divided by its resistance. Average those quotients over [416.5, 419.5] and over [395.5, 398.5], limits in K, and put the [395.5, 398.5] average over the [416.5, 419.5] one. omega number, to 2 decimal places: 2.22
